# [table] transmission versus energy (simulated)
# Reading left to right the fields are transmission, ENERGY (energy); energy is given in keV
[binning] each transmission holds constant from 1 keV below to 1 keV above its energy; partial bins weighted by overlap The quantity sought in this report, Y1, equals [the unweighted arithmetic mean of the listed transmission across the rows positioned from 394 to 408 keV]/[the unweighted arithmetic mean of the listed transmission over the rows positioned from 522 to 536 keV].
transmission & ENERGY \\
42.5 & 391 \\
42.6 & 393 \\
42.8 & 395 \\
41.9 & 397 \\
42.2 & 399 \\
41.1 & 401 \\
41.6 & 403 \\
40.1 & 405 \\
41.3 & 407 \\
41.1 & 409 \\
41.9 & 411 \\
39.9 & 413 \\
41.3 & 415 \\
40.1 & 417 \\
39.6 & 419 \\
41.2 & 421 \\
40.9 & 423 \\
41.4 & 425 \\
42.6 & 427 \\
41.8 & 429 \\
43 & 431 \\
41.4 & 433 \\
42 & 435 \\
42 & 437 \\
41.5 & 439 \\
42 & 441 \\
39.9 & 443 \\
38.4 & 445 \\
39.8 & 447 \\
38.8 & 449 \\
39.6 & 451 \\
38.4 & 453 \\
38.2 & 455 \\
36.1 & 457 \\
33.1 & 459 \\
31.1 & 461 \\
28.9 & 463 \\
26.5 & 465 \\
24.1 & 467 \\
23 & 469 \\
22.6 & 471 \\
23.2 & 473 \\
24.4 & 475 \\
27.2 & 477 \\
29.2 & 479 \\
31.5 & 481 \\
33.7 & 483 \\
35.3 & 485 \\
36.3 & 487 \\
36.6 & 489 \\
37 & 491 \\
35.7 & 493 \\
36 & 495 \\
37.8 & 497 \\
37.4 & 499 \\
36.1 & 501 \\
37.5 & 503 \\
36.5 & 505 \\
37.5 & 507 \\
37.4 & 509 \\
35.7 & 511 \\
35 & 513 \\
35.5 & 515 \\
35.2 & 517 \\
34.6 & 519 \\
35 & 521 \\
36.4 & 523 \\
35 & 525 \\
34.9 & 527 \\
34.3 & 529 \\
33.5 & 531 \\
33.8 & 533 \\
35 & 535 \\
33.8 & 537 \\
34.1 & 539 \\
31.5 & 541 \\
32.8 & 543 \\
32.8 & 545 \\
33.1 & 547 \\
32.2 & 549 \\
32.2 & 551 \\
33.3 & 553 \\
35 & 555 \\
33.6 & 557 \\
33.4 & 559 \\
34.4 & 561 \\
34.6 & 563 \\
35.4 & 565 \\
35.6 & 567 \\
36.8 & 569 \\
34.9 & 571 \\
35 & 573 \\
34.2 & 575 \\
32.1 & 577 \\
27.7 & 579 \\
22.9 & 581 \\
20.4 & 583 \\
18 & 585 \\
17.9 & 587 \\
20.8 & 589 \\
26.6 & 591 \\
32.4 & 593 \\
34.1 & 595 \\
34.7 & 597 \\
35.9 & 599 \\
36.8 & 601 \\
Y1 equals 1.20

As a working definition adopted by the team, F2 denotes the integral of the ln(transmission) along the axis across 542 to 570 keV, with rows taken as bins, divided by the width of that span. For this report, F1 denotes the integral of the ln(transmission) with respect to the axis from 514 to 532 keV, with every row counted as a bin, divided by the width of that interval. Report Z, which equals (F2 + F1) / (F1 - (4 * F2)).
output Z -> -0.671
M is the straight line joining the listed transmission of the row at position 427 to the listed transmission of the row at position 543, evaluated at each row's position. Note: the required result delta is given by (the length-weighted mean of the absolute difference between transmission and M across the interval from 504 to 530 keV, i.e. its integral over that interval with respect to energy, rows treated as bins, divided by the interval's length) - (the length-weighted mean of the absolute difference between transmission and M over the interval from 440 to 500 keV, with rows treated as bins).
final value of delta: -5.0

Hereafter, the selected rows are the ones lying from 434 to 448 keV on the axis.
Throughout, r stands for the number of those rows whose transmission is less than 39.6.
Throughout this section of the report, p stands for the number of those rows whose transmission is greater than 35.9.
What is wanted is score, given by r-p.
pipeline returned -6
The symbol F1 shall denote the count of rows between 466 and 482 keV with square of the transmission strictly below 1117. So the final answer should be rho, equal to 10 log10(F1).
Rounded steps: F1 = 8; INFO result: 9.0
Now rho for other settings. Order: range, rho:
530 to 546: 4.8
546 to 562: 7.0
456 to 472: 8.5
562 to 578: 0.0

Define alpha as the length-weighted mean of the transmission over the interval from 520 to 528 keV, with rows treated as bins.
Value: 35.3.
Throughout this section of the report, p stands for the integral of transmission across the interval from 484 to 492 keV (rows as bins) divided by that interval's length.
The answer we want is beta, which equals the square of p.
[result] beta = 1318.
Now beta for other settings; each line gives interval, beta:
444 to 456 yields 1511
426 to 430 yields 1781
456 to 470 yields 839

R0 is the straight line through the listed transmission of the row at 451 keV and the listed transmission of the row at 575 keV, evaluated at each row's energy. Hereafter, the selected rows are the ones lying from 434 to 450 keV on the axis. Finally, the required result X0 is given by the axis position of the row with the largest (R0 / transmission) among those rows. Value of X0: 445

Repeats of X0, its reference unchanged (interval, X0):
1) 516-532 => 531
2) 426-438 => 433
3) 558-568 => 559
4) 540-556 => 541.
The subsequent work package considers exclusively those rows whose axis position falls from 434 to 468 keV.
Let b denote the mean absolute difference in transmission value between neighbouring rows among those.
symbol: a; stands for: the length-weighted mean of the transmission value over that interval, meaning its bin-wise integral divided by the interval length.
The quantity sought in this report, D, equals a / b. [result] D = 25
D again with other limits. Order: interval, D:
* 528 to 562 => 37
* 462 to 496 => 22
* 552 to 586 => 20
